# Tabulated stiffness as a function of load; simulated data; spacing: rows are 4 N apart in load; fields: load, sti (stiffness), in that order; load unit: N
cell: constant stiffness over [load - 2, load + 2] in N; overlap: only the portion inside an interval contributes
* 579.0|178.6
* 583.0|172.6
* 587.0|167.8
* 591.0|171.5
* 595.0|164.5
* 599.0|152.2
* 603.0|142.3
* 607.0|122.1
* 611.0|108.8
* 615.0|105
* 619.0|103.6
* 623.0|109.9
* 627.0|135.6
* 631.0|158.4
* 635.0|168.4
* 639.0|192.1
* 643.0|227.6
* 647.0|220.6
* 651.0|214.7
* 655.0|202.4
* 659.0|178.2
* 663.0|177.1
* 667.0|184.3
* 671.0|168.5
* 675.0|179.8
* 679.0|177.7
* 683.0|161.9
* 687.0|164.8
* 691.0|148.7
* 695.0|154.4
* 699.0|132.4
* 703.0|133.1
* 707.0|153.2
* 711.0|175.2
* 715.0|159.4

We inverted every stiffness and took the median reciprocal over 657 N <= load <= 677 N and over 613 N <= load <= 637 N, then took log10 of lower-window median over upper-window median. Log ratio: 0.17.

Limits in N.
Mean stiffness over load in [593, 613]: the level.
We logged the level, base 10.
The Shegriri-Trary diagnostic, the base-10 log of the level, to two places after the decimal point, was 2.14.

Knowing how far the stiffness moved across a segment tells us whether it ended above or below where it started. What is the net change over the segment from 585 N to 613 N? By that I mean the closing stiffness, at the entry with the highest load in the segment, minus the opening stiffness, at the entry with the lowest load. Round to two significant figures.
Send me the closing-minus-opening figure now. -59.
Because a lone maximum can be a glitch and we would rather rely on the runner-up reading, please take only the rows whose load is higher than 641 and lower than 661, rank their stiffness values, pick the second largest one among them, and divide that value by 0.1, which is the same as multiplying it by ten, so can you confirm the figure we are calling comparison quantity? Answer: 2206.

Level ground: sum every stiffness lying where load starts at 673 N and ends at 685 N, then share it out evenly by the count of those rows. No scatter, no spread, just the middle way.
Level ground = 173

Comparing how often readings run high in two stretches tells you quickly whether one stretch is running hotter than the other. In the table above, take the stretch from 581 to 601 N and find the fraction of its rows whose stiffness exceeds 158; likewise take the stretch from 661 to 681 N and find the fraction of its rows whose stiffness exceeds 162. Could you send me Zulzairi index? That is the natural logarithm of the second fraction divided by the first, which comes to 0.2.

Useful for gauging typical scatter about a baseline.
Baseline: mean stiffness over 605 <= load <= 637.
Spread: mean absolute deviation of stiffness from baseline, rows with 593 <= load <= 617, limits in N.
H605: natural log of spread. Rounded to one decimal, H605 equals 3.0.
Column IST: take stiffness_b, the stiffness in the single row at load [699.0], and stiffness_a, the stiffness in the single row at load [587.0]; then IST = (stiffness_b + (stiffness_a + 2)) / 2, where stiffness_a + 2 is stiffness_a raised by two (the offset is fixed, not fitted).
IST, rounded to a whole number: 151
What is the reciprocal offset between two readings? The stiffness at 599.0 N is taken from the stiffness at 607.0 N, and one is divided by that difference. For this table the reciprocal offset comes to -0.03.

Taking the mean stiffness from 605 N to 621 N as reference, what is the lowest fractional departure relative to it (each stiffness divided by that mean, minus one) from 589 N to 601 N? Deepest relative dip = 0.39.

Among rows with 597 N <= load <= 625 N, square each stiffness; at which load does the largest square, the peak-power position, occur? 599.0 N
